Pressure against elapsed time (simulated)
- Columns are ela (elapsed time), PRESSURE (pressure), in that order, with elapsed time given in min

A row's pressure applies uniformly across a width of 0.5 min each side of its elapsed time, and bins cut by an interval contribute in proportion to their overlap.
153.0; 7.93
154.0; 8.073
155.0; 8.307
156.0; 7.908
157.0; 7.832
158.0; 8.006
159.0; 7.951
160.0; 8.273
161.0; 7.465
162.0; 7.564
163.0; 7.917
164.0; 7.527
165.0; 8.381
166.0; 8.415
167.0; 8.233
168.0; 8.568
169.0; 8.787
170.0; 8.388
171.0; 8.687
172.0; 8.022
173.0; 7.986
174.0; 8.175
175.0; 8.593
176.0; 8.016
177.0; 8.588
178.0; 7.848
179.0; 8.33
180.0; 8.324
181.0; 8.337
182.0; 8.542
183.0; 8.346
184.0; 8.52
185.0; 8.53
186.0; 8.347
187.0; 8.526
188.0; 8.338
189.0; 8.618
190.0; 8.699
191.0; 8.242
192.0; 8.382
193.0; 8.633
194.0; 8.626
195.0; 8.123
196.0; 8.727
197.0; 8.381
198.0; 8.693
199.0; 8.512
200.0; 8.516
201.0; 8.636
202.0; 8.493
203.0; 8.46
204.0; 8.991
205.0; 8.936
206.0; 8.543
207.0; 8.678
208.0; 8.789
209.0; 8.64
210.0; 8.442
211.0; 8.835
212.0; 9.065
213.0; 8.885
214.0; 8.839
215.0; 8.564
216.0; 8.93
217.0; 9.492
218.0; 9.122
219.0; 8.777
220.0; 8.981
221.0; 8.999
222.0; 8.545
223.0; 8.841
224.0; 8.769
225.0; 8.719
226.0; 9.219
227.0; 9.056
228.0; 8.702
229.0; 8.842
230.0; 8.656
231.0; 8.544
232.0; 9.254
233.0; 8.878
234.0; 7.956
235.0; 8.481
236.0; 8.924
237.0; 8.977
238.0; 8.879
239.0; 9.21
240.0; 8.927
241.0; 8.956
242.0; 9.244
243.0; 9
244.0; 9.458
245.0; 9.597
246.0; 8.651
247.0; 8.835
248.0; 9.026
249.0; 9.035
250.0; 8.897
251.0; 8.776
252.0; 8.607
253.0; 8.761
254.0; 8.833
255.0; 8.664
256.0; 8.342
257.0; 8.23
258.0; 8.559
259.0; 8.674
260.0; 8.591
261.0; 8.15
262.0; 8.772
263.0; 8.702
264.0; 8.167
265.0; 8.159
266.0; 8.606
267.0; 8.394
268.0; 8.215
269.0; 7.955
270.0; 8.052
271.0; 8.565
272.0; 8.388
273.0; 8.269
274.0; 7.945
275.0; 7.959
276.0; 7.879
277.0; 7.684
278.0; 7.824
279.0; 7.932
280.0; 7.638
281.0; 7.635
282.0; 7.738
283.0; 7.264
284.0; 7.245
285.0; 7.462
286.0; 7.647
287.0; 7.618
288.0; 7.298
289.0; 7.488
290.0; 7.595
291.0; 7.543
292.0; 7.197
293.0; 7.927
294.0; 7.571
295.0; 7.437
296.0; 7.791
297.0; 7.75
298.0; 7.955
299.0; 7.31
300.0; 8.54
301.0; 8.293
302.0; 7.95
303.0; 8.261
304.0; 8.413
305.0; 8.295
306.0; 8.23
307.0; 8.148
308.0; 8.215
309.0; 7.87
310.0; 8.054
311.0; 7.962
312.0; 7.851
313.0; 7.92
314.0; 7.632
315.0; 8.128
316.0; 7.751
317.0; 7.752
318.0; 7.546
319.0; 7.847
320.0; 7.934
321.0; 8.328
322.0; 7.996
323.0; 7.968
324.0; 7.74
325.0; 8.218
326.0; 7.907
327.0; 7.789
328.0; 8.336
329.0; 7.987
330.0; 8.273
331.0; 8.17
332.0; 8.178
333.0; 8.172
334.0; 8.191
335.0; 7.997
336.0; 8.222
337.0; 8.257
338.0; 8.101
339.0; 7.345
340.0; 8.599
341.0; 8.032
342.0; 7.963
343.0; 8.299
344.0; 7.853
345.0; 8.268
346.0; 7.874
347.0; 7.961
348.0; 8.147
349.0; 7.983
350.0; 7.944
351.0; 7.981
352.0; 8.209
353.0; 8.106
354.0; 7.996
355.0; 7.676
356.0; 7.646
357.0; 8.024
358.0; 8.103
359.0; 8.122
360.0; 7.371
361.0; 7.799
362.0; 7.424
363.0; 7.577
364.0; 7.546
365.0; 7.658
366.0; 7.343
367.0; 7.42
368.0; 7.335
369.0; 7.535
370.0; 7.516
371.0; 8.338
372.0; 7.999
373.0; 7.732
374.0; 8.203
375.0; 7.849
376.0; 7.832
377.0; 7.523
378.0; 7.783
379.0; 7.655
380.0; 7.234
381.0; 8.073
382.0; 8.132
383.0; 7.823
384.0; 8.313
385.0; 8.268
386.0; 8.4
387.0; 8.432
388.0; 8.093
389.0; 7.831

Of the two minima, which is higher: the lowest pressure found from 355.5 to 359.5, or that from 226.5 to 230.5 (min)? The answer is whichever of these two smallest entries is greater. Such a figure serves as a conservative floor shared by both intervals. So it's 8.66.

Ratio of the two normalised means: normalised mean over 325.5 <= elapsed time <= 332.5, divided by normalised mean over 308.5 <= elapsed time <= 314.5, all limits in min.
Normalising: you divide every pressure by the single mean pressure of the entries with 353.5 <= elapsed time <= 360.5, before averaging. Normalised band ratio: 1.03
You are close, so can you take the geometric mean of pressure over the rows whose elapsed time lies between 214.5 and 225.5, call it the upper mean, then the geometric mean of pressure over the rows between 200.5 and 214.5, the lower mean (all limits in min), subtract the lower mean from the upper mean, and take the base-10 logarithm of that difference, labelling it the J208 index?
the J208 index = -0.82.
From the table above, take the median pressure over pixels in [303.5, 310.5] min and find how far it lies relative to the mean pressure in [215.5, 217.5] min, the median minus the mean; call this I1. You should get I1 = -1.0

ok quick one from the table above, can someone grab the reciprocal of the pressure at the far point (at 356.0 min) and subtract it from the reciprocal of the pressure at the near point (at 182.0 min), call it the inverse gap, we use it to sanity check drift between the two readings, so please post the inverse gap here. -0.014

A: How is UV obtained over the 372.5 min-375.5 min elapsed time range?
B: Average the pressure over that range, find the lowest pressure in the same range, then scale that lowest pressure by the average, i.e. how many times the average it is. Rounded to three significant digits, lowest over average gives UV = 0.975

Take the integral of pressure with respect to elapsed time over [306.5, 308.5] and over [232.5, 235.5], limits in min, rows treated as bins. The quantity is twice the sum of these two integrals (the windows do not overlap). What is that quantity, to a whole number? 83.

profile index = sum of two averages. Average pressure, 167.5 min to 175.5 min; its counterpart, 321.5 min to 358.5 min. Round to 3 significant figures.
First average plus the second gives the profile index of 16.4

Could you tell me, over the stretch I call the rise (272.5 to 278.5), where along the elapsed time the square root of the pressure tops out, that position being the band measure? 273.0 min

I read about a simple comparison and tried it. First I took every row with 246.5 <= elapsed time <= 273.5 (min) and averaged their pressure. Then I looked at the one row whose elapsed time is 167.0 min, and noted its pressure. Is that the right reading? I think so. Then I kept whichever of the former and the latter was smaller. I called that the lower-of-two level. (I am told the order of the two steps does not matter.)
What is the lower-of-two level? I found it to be 8.23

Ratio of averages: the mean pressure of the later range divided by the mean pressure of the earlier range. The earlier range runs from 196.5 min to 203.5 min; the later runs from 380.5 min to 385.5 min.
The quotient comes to 0.95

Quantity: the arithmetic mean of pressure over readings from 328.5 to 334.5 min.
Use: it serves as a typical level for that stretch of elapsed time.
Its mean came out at 8.2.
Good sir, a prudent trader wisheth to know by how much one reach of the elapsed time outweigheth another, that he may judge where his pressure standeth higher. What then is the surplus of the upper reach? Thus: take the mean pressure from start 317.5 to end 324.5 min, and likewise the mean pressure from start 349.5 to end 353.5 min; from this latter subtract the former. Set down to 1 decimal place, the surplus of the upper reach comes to 0.2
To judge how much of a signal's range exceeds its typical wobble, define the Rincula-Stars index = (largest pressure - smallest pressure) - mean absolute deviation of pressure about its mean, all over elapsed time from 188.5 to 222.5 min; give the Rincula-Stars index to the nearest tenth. 1.2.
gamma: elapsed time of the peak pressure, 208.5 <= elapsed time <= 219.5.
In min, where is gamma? 217.0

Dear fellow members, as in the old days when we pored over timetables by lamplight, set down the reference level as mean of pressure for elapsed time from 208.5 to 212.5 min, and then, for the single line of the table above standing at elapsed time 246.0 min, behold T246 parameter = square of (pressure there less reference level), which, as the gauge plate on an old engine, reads 0.0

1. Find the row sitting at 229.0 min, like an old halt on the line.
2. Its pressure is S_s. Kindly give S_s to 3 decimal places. 8.842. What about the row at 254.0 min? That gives 8.833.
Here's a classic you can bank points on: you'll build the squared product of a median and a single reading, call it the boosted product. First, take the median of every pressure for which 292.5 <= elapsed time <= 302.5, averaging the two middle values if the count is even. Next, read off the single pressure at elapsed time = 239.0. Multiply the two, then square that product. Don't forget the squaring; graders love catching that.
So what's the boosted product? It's 5239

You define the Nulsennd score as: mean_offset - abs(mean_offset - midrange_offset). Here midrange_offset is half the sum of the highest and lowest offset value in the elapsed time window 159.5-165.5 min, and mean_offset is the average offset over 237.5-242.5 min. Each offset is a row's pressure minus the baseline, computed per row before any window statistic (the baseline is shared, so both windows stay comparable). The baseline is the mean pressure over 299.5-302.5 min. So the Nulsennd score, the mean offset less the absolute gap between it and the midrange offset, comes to -0.3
